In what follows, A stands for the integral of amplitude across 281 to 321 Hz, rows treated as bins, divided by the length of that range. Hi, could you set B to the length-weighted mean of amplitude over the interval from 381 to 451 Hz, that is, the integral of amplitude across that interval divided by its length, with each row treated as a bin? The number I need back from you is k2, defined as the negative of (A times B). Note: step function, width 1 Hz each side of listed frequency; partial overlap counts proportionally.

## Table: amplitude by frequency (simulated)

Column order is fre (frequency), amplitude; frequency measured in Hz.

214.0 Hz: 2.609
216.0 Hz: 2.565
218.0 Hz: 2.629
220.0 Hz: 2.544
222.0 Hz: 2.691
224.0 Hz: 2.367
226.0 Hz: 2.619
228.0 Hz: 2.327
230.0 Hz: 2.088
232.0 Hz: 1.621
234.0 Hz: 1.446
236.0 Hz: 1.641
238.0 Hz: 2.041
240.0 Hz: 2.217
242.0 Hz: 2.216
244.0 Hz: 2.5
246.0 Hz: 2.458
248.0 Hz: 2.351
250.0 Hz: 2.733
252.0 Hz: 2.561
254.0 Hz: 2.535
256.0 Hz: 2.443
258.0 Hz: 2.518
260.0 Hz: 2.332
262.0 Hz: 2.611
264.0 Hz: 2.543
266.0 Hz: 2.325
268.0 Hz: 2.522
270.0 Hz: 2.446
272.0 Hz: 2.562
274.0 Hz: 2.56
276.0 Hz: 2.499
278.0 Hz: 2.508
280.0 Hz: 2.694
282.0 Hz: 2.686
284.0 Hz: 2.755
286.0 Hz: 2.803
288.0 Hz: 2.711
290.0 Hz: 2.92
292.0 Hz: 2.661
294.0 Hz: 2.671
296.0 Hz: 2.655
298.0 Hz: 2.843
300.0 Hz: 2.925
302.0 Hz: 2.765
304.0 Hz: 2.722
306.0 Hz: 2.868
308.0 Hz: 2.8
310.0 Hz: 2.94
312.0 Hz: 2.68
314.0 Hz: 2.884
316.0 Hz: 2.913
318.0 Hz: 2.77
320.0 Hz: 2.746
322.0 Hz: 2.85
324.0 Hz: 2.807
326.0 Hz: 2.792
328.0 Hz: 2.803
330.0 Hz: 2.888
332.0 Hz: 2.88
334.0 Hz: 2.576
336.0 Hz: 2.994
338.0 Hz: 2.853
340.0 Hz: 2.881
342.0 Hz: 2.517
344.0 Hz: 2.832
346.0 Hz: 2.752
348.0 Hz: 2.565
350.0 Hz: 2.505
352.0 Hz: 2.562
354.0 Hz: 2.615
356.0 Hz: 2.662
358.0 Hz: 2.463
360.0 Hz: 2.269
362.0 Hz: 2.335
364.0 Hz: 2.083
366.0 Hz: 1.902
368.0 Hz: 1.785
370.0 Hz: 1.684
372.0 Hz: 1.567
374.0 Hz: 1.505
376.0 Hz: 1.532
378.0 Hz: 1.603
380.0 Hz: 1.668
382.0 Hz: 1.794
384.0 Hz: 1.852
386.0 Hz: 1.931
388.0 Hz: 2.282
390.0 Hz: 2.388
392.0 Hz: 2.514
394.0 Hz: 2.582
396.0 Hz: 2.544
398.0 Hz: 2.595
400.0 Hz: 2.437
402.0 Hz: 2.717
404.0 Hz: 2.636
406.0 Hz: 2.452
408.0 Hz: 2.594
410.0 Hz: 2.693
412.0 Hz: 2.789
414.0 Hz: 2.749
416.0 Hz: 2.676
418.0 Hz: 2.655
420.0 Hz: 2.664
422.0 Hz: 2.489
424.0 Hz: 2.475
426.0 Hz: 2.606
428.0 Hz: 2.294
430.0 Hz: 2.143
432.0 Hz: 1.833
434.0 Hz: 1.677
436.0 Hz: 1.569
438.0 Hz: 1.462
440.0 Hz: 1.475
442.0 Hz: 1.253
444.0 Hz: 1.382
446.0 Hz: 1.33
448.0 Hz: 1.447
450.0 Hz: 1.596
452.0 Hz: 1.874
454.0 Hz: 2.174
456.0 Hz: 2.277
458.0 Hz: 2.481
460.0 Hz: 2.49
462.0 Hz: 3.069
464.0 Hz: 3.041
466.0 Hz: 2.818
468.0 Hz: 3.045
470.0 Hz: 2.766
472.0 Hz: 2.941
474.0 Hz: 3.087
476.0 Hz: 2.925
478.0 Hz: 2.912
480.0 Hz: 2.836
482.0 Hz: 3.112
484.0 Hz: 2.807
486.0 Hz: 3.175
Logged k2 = -6.1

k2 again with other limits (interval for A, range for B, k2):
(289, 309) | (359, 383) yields -5.0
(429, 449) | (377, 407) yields -3.5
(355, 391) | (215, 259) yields -4.6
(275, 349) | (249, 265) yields -7.0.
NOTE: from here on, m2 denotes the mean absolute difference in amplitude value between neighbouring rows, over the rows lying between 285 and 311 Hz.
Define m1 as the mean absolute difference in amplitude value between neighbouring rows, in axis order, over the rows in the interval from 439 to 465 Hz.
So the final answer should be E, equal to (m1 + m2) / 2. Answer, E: 0.149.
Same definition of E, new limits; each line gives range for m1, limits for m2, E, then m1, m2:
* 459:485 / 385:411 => 0.174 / 0.21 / 0.14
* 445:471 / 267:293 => 0.151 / 0.21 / 0.09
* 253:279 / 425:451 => 0.134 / 0.11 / 0.15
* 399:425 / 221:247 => 0.169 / 0.10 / 0.24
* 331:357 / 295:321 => 0.148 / 0.17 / 0.12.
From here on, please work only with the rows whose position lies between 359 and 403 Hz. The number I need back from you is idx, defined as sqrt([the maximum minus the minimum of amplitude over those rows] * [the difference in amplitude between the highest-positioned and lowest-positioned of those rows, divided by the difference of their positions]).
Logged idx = 0.114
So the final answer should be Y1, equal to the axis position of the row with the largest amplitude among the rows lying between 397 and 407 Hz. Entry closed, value 402.0 Hz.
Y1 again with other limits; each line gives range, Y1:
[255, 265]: 262.0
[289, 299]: 290.0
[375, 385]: 384.0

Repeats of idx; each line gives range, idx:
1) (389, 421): 0.061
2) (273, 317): 0.061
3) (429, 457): 0.073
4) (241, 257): 0.092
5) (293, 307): 0.067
